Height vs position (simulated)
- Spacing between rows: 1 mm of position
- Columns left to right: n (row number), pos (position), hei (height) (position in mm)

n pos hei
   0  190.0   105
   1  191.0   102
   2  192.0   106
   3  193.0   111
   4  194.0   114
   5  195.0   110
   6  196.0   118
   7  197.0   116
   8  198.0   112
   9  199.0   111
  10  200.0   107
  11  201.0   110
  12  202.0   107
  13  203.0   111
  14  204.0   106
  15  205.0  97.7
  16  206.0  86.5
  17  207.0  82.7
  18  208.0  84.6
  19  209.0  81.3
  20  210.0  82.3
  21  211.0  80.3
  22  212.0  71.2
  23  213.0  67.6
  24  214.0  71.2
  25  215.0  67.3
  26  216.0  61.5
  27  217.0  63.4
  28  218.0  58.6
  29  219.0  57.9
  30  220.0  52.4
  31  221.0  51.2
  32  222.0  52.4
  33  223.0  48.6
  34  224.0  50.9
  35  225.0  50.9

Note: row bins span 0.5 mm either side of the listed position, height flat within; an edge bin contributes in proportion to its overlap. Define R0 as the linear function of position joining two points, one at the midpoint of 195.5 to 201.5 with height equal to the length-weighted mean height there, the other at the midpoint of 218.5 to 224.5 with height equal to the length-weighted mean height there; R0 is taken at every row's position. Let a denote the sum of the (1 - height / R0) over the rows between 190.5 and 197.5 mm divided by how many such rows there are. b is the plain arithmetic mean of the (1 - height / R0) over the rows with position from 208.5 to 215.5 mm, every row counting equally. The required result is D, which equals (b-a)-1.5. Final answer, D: -1.568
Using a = 0.10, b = 0.034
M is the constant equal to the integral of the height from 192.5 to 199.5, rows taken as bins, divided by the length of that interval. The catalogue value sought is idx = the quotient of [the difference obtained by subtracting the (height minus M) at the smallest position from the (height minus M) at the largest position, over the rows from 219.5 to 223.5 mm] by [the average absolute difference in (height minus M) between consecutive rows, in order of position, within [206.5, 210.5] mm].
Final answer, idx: -1.8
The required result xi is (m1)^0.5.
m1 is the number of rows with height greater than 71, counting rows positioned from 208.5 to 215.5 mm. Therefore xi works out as 2.2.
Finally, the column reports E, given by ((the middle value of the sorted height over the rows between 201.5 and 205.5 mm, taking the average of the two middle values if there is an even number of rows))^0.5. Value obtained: 10.3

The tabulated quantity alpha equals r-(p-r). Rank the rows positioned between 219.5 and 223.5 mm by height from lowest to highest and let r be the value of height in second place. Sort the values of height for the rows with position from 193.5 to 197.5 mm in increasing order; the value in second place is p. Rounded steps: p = 114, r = 51.2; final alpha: -12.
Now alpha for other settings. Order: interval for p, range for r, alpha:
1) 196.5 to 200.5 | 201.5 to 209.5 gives 54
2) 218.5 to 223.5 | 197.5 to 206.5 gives 144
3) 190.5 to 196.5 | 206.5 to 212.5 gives 55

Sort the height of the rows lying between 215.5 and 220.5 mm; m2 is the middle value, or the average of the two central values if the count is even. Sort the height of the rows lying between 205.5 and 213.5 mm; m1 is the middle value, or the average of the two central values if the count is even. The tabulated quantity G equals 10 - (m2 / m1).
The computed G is 9.28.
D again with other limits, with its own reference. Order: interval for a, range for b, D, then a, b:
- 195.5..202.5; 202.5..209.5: -1.492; -0.01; 0.002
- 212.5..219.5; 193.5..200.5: -1.509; 0.04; 0.030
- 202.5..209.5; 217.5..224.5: -1.499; 0.00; 0.003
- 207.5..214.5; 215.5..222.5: -1.502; 0.03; 0.033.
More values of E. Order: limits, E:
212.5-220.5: 7.9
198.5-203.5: 10.5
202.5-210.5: 9.2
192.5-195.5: 10.5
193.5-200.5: 10.6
